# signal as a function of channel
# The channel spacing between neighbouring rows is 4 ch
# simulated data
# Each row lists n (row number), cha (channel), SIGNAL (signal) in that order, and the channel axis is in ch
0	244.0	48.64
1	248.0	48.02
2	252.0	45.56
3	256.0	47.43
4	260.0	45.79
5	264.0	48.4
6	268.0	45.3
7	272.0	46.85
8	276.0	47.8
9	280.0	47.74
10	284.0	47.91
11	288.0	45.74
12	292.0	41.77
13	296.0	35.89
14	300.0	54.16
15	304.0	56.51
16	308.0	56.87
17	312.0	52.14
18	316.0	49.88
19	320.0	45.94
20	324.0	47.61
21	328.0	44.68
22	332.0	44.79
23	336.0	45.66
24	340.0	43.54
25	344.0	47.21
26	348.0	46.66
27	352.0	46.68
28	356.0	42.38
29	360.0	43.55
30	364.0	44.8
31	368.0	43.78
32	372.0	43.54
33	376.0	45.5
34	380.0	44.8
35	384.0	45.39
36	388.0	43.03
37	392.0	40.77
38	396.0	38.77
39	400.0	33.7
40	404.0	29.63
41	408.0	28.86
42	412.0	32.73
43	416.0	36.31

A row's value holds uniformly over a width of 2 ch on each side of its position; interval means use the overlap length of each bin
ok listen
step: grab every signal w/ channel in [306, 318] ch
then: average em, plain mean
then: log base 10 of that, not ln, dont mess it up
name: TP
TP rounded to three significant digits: 1.72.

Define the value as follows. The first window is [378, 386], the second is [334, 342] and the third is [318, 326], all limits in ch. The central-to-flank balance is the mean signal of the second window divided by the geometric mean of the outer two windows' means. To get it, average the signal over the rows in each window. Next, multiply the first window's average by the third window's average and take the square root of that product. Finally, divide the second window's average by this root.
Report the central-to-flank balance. 0.97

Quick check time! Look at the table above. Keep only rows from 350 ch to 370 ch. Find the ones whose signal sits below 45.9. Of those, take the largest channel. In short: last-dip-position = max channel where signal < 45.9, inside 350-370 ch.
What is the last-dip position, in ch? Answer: 368.0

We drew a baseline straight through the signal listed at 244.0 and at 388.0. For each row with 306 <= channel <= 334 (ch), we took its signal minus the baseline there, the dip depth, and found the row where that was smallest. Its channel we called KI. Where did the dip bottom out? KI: 328.0 ch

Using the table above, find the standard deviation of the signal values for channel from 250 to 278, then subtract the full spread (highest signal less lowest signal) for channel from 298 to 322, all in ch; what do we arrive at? -10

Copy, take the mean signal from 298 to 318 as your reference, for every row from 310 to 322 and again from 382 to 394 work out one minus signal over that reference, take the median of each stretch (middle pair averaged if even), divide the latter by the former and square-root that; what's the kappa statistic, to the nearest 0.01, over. 1.64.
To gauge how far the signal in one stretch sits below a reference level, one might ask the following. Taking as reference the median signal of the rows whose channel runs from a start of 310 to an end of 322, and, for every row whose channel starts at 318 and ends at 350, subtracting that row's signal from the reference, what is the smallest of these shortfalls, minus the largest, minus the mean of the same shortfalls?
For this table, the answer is -8.2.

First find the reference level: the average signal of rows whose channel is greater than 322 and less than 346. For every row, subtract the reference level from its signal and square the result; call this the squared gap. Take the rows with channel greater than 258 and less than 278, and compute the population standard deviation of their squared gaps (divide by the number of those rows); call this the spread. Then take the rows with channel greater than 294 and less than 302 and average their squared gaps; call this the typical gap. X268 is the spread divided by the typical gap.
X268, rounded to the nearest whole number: 0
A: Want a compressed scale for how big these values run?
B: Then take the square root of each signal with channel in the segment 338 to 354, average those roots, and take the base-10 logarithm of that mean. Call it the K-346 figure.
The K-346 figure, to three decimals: 0.831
